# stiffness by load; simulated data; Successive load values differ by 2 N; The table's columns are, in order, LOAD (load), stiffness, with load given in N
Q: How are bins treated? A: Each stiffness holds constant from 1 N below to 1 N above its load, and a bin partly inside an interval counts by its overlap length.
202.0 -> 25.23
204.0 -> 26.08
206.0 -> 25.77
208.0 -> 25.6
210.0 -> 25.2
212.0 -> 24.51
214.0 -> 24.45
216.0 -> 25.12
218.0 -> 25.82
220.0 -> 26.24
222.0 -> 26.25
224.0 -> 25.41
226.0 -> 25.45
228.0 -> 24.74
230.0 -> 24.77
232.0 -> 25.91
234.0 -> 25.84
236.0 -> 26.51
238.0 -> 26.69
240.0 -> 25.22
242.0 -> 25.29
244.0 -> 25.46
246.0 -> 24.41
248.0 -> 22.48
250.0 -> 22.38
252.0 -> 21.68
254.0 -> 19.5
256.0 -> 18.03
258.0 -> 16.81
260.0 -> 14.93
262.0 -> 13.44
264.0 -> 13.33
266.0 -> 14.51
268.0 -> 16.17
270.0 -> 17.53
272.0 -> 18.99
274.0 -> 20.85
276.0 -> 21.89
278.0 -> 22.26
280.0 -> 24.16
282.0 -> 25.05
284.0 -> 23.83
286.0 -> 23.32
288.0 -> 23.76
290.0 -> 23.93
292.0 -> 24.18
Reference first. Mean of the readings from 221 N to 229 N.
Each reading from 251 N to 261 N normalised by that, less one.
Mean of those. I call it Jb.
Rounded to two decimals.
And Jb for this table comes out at -0.29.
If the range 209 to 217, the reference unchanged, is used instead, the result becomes -0.03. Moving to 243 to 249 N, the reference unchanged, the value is -0.05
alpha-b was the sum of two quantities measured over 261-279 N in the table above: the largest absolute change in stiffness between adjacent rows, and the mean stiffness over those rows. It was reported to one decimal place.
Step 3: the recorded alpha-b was 19.5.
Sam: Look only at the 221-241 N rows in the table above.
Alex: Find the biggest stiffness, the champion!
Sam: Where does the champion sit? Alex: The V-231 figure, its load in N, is 238.0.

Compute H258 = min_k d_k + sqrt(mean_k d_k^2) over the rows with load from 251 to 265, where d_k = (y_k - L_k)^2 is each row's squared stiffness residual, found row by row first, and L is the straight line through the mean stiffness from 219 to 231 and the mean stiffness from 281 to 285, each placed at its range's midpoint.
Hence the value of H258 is 96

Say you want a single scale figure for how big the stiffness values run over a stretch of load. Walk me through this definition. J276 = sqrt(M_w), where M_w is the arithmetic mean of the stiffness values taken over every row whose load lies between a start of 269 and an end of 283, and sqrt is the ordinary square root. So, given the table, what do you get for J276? 4.64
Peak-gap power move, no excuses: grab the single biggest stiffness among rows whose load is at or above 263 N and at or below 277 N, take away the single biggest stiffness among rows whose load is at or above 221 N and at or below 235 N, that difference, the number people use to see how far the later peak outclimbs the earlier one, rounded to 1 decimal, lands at -4.4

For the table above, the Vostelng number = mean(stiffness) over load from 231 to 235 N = 25.9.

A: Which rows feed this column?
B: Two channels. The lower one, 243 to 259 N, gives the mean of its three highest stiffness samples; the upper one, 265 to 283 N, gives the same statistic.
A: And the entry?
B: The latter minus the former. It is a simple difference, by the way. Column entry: 0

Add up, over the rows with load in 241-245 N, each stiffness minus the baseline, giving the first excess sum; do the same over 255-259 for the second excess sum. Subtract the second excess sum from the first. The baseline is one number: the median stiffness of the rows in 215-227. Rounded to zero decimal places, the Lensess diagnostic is 16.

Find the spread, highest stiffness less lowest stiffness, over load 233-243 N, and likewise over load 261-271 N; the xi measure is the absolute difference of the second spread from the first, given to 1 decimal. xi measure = 2.7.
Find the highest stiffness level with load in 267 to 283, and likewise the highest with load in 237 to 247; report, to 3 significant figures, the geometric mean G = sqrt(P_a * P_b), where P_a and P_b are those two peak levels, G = 25.9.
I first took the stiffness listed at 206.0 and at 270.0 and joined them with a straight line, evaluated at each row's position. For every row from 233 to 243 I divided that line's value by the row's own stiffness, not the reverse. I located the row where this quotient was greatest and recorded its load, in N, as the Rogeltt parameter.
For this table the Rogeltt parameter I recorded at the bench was 234.0 N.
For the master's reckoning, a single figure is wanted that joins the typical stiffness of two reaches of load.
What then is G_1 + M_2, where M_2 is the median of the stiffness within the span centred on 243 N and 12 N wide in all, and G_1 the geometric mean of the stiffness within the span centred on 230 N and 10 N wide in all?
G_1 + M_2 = 50.6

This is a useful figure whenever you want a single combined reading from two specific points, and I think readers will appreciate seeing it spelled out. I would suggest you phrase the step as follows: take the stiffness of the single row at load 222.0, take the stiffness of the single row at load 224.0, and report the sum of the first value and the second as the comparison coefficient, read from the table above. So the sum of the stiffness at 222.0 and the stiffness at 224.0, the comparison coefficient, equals 52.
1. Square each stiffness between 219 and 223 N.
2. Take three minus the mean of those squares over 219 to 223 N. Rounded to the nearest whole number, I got -686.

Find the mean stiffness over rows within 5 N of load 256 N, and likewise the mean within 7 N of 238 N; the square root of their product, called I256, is 21.7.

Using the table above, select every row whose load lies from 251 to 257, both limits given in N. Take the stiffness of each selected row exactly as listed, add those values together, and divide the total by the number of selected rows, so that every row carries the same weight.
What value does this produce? 19.7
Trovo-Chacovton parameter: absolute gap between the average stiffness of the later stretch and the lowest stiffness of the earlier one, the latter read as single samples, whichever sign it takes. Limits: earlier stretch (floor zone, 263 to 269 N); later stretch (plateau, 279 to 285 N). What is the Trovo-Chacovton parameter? 11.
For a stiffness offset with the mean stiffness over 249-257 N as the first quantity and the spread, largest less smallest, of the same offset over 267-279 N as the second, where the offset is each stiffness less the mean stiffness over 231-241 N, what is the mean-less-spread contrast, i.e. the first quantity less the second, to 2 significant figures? -12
